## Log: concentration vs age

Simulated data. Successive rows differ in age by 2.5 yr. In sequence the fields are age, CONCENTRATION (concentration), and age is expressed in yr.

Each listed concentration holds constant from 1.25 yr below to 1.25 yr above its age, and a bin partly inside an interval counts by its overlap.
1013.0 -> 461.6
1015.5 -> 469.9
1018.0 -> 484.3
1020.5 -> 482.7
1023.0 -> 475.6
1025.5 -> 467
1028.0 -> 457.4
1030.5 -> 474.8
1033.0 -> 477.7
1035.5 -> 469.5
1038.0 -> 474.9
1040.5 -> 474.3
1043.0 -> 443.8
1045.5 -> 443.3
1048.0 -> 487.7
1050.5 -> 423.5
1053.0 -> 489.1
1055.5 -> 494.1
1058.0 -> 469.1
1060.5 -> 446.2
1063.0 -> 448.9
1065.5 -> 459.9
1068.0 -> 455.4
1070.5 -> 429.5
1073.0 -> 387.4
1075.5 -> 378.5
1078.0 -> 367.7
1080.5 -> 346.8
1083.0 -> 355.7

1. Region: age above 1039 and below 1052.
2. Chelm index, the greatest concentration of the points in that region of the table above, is 487.7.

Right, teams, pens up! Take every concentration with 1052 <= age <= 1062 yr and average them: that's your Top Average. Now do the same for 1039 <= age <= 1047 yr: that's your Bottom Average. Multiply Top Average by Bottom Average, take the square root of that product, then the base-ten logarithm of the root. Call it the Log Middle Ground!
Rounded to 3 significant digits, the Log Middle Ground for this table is 2.67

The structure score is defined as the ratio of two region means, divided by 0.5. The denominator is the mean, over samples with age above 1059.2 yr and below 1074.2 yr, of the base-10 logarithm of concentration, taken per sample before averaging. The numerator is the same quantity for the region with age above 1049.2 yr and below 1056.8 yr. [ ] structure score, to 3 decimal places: 2.022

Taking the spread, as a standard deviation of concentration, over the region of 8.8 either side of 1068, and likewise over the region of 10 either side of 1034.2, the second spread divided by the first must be 0.35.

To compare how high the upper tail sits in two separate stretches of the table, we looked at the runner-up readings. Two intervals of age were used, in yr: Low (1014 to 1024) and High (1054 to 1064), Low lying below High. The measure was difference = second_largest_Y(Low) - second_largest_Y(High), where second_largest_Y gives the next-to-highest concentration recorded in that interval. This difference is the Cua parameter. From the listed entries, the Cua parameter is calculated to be 14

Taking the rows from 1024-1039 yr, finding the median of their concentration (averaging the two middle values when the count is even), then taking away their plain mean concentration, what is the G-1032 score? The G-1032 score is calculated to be 1.9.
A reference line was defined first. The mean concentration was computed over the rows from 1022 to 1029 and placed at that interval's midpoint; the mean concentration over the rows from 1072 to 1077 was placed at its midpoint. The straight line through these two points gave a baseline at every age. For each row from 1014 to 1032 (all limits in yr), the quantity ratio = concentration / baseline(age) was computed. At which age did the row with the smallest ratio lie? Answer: 1015.5 yr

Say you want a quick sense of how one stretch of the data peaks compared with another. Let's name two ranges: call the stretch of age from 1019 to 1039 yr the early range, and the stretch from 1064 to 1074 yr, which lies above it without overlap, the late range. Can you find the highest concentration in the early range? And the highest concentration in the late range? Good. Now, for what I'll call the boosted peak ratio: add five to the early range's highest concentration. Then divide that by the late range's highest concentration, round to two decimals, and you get 1.06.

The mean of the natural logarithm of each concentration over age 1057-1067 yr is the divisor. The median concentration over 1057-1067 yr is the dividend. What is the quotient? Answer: 74.2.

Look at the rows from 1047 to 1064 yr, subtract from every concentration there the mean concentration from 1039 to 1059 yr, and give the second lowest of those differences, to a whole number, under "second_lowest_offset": -19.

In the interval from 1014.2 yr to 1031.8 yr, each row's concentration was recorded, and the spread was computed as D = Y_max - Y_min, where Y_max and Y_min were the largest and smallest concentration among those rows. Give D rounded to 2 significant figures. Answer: 27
